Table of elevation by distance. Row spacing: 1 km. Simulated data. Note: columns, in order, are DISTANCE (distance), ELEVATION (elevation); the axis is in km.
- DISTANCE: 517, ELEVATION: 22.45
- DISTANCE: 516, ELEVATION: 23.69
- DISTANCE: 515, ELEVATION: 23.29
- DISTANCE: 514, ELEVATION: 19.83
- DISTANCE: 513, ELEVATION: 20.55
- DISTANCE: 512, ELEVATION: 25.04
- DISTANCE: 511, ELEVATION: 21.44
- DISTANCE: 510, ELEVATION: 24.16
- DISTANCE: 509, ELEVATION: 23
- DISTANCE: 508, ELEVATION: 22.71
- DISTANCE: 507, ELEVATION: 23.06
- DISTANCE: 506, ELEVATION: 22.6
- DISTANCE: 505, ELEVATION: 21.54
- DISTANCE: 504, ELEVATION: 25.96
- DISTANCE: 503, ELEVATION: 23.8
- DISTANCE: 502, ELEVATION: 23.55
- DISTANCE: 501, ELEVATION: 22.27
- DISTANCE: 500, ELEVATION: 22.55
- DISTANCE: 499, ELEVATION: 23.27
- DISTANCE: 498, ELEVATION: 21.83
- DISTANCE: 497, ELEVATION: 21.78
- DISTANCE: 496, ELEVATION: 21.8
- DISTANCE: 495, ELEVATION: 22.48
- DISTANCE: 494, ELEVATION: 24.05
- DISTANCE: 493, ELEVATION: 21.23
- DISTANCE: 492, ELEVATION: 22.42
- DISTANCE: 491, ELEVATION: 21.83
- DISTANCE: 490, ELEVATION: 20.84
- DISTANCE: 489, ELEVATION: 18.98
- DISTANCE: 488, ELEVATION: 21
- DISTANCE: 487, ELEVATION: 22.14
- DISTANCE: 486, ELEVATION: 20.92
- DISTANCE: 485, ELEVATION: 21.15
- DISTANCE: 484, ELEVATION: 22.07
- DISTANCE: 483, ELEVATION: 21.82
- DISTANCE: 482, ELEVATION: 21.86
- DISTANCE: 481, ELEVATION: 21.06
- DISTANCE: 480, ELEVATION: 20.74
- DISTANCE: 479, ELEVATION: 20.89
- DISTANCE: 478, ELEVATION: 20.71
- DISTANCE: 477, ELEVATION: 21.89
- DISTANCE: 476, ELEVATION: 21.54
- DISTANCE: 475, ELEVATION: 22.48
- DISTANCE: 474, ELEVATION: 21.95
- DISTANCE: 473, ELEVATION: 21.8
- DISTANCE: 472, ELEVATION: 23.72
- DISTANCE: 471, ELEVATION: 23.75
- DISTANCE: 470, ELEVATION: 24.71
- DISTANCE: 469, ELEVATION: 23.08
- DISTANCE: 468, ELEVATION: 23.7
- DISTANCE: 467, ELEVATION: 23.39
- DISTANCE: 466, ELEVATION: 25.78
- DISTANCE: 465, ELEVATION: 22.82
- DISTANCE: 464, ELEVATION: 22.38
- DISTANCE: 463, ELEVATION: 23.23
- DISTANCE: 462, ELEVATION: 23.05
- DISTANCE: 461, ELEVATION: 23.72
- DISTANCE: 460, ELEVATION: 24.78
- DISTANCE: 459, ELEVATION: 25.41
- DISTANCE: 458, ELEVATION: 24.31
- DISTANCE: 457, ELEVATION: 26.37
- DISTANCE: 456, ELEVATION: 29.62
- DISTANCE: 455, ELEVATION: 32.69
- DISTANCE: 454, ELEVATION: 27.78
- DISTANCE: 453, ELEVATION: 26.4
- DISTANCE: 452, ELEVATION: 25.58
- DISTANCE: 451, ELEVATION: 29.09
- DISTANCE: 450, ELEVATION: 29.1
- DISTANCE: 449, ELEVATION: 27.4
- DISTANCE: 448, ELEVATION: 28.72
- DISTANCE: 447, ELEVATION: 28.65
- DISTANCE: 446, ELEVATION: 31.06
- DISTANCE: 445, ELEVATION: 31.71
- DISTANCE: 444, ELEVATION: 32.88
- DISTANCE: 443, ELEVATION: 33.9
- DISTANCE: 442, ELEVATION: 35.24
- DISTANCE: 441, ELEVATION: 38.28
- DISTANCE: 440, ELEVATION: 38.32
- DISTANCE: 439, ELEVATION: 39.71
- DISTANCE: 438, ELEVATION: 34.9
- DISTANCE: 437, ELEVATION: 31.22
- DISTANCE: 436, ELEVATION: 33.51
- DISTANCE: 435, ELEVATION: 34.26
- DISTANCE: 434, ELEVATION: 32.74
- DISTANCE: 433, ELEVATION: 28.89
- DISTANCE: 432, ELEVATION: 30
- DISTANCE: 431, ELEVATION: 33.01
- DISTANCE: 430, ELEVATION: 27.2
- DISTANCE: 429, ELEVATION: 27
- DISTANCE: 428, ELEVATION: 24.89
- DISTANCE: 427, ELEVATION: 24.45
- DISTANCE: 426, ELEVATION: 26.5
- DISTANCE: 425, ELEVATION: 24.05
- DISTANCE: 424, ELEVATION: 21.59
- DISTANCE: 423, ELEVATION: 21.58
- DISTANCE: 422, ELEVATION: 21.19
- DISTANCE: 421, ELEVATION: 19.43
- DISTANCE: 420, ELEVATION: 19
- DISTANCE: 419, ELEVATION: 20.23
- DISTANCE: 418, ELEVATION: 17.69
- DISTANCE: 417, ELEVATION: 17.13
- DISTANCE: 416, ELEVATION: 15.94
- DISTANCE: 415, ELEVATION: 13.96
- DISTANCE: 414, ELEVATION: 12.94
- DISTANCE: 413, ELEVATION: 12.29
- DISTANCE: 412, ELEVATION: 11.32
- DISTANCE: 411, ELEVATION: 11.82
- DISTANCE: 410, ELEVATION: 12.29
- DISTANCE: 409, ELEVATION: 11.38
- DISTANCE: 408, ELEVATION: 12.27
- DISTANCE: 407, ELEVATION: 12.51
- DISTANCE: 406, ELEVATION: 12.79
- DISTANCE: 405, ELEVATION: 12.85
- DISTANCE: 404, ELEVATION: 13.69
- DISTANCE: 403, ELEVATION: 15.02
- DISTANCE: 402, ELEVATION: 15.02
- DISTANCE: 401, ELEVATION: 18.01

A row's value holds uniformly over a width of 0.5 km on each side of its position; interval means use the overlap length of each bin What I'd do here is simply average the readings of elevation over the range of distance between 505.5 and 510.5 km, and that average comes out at 23.1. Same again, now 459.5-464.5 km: 23.4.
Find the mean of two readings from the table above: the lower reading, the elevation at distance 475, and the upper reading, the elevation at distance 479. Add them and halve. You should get 21.7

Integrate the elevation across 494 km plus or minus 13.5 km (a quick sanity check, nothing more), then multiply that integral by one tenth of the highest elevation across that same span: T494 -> 1552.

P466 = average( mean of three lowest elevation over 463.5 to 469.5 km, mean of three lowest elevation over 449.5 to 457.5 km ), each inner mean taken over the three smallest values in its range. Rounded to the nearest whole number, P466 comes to 24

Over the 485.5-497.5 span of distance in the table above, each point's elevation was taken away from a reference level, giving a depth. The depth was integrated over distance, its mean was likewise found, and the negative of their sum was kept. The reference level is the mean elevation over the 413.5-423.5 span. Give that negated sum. 48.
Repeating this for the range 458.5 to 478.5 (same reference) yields 111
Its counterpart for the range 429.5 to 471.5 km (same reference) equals 471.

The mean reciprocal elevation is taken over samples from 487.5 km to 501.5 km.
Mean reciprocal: 0.046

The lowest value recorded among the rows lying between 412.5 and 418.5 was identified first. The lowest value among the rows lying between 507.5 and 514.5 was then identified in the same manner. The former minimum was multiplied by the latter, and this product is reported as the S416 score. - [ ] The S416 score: 244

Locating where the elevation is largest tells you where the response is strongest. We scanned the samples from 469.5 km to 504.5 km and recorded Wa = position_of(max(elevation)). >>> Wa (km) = 504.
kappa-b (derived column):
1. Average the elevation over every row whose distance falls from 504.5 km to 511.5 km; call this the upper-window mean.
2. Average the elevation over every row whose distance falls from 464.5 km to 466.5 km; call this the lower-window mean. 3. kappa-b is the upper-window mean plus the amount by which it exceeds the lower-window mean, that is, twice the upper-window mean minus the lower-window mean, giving 21.0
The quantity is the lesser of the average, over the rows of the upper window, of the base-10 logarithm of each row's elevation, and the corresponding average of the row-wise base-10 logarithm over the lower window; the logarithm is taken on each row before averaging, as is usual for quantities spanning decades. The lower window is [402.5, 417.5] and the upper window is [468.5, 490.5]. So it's 1.12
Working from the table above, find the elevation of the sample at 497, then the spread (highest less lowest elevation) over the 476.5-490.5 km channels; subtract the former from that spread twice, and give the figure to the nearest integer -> -40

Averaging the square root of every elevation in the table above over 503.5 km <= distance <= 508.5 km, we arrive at 4.81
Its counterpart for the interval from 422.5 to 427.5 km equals 4.86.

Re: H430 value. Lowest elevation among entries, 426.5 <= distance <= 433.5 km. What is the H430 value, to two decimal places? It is 24.45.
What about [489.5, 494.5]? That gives 20.84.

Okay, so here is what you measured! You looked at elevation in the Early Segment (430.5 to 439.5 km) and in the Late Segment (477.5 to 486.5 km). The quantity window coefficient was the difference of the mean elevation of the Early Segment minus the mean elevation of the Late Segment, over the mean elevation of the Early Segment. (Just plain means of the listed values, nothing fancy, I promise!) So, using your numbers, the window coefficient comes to 0.4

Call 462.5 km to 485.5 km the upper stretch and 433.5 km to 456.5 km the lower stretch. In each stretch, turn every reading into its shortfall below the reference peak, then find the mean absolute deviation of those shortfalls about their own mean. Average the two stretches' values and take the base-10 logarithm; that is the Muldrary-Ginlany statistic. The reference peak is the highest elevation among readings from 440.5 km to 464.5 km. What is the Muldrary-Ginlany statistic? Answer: 0.32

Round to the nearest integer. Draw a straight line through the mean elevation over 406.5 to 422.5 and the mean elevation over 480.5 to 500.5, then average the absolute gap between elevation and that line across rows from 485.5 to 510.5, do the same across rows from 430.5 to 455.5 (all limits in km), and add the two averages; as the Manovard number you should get 15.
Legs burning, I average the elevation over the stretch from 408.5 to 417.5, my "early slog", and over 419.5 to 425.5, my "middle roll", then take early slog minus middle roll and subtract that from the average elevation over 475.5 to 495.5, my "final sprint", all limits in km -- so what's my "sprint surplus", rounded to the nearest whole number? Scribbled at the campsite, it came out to 29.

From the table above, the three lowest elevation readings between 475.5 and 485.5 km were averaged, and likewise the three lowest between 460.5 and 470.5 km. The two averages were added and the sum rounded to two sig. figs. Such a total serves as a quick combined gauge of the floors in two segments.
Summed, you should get 44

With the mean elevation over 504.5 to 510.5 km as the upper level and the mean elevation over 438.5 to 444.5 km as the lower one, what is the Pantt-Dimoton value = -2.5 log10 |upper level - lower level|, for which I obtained -2.8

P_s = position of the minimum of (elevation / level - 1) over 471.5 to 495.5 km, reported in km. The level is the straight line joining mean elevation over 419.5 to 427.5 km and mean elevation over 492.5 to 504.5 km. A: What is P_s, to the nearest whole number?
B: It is 489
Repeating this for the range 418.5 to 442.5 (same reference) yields 420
